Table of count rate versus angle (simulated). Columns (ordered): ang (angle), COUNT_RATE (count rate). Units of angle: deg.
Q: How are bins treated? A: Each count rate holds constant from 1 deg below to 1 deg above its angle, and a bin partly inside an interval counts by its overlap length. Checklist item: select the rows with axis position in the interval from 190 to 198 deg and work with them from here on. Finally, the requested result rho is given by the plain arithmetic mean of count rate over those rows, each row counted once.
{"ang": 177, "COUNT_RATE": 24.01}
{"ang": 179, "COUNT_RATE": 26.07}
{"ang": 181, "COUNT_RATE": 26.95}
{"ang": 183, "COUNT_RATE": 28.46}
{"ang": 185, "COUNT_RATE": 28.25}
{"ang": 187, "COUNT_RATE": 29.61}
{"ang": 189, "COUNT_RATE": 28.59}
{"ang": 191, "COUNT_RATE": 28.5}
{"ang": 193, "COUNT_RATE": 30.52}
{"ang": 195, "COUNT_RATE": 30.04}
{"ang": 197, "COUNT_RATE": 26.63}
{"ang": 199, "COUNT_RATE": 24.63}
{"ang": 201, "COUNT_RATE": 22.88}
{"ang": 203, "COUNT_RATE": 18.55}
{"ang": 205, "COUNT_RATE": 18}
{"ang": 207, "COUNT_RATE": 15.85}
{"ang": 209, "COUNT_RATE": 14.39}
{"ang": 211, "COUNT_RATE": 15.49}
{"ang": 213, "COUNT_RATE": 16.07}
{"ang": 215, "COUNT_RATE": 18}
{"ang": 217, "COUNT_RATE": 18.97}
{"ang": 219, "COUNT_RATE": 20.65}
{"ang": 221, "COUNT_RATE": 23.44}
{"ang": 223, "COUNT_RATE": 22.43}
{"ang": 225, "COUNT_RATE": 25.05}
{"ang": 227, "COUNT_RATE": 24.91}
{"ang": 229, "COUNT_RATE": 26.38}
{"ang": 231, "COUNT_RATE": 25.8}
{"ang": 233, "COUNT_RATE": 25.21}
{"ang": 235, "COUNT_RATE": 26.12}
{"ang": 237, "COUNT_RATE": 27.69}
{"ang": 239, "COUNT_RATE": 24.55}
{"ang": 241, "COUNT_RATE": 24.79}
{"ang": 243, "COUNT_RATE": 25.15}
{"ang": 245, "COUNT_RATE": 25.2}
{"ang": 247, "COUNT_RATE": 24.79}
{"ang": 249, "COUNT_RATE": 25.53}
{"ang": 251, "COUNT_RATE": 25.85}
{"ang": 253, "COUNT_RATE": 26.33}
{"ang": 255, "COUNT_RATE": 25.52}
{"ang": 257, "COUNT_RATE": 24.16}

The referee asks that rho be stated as 29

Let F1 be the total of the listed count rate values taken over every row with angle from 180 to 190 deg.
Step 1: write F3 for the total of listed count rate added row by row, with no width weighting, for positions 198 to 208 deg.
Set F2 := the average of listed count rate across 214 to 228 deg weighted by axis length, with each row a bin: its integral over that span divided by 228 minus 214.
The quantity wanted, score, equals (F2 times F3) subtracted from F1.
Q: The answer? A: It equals -2048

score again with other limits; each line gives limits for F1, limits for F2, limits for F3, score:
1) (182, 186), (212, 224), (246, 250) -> -946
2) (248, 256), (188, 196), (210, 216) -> -1354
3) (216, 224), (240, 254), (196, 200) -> -1215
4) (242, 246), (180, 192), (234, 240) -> -2175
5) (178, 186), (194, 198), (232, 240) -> -2825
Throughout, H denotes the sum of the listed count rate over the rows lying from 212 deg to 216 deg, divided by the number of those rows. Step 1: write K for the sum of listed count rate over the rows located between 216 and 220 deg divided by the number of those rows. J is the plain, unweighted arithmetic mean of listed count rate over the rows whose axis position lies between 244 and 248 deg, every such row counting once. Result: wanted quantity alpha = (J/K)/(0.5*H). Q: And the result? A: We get 0.148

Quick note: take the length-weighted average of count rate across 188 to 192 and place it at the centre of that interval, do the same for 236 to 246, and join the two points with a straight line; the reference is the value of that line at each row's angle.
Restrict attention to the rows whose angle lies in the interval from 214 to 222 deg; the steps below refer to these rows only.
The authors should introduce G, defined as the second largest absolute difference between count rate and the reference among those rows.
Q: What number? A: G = 8.0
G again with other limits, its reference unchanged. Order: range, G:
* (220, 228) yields 3.2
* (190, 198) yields 1.8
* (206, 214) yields 11.8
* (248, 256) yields 1.0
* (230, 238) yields 0.7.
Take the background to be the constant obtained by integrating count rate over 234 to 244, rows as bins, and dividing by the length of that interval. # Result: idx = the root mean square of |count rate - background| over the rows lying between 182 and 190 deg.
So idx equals 3.1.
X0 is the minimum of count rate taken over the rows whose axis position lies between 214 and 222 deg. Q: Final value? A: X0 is 18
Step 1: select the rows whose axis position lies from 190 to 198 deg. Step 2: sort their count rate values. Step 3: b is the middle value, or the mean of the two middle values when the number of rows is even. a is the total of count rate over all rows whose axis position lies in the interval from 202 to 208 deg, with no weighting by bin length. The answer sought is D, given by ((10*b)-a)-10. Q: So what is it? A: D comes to 230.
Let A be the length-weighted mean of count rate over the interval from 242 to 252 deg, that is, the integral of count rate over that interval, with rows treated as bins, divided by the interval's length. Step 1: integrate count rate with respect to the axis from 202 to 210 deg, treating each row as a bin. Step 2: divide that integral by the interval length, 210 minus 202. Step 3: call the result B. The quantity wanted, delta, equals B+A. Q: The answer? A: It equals 42.0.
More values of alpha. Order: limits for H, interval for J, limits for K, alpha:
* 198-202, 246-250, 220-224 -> 0.092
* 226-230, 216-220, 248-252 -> 0.060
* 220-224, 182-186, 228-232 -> 0.095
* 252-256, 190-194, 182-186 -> 0.080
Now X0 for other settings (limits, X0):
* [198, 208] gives 15.85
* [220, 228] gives 22.43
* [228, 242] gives 24.55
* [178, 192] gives 26.07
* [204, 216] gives 14.39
